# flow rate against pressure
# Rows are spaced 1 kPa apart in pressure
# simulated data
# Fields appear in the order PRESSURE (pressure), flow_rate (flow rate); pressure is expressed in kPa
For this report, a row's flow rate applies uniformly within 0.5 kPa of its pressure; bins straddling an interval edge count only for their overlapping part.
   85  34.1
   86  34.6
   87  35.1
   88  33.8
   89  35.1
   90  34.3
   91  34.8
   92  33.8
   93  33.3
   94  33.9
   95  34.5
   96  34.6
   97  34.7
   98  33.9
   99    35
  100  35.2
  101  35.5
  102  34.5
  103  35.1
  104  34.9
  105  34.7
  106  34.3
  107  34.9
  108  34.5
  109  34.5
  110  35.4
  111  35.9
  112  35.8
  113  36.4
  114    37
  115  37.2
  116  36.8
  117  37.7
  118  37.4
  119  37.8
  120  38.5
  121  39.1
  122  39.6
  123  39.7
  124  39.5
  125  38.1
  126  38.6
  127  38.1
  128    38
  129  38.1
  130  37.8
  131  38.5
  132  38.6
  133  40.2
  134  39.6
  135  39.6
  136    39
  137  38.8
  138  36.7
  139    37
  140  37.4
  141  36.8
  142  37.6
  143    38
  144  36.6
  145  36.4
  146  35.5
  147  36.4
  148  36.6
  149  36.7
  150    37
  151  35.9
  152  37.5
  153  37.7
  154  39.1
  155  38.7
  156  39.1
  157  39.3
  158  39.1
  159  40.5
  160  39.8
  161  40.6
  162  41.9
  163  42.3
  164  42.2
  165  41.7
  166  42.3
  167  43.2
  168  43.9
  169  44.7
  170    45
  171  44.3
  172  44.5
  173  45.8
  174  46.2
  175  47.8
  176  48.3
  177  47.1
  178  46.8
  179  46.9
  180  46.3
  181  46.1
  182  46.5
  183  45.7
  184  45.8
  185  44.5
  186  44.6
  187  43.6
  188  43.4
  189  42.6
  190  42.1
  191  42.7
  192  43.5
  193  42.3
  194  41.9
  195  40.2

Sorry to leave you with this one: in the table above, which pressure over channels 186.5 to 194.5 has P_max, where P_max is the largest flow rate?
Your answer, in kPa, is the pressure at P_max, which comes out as 187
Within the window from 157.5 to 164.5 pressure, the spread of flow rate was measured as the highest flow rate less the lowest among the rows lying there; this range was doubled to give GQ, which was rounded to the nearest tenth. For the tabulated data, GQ 6.4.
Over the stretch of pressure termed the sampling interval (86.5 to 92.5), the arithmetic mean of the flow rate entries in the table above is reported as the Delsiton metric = 34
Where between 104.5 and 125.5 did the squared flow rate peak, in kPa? 123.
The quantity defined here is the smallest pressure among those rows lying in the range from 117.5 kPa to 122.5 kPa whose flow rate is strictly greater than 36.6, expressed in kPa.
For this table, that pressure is 118 kPa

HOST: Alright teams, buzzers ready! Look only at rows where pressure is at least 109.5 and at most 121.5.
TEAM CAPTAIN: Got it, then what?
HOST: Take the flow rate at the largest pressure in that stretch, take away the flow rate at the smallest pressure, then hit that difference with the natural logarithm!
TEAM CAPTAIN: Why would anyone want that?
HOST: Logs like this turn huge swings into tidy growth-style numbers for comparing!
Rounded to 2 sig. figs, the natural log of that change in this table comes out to 1.3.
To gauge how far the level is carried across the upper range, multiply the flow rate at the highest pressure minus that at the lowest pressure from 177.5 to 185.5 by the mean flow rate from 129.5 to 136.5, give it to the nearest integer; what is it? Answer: -90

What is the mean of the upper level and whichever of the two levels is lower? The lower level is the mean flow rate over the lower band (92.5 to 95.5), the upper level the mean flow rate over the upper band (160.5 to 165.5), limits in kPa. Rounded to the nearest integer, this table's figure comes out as 38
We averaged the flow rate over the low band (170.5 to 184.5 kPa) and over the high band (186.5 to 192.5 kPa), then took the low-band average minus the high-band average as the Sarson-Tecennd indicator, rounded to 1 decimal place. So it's 3.3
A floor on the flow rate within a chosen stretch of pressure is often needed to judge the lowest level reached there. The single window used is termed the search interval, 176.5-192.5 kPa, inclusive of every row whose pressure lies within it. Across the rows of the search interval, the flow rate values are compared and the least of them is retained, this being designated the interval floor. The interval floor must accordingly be 42.1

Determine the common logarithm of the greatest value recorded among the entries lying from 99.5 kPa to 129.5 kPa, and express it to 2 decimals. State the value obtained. 1.60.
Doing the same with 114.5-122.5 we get 1.60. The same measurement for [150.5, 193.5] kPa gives 1.68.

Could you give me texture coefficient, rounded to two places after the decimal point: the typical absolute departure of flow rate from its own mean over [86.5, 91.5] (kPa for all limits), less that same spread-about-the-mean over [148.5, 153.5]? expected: -0.07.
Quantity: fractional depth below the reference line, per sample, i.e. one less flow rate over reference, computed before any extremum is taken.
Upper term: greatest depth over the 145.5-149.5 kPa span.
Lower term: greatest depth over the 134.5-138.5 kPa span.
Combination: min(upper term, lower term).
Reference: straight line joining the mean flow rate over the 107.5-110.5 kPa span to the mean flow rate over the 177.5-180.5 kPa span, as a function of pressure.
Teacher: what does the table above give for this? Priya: 0.08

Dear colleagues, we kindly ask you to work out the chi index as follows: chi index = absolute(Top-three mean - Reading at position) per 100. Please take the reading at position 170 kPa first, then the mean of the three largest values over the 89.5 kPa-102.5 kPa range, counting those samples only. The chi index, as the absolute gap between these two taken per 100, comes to 0.10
